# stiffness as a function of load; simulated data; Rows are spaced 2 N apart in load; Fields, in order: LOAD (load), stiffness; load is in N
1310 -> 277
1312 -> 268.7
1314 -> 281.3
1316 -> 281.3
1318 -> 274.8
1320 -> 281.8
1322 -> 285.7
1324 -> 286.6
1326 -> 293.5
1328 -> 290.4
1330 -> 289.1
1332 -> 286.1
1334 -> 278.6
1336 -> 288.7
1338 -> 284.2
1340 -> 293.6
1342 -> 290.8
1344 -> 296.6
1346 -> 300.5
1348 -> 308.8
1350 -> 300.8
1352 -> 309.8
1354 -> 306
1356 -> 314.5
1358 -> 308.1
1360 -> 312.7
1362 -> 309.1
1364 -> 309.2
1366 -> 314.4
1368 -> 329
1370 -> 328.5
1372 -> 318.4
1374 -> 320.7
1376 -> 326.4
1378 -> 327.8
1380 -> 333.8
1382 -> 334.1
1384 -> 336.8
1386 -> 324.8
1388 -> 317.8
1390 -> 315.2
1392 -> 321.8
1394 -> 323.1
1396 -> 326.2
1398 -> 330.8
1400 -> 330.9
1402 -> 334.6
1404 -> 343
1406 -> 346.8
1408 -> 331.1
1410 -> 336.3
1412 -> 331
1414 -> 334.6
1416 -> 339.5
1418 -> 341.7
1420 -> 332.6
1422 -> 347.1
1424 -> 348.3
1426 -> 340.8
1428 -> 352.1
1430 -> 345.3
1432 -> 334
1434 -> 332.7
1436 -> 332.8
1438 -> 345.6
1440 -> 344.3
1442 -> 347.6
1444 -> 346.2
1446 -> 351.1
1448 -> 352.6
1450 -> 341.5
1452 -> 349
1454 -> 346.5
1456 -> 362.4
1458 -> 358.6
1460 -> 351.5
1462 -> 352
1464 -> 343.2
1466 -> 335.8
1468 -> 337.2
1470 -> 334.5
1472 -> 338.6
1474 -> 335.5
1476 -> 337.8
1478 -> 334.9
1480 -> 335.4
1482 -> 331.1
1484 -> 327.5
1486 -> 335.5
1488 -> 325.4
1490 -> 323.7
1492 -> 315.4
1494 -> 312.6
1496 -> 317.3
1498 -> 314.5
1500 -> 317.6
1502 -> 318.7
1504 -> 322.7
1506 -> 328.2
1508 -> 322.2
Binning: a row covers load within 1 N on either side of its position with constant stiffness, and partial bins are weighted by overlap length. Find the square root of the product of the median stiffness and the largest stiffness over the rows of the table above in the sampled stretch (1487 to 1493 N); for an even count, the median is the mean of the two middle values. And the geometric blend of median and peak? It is 325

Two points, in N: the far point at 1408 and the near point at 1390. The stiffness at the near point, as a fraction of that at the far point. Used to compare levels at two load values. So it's 0.95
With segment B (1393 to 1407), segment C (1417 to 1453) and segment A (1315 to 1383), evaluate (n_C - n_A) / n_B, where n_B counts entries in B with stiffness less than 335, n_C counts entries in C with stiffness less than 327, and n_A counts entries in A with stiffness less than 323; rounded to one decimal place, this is -5.6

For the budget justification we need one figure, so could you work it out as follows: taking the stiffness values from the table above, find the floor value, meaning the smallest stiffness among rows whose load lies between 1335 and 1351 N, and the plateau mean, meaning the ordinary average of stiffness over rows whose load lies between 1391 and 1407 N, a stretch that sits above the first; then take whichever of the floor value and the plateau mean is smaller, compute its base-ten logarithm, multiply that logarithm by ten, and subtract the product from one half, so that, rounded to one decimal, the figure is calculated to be -24.0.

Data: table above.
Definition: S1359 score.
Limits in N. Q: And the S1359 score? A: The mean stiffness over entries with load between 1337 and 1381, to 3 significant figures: 311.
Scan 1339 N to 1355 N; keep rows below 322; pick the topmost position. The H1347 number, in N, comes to 1354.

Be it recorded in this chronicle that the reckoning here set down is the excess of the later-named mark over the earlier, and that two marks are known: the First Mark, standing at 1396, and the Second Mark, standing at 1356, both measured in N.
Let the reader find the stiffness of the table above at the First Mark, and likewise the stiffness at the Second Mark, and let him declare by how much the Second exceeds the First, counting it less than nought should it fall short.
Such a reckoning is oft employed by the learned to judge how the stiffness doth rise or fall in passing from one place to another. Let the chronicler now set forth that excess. -12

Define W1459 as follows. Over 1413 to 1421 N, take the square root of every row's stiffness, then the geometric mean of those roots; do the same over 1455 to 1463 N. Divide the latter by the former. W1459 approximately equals 1.03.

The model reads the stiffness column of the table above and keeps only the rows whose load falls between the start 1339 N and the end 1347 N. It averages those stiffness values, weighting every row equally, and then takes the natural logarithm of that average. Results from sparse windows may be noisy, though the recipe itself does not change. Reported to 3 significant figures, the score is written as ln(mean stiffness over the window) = 5.69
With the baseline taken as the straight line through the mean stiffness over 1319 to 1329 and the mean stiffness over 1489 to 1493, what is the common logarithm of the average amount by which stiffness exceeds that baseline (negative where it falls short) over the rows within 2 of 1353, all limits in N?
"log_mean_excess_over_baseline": 1.17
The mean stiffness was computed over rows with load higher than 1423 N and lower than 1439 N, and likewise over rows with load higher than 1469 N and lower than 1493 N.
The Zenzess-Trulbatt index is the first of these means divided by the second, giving 1.03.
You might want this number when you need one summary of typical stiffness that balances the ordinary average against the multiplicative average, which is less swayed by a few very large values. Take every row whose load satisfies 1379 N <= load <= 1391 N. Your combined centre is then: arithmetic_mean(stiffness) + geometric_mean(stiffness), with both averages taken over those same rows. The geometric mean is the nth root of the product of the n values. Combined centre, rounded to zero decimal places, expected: 654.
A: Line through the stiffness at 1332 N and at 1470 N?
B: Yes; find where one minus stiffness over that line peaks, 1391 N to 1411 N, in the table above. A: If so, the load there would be 1392 N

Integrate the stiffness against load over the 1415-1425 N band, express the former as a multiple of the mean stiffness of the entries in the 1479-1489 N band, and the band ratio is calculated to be 10.3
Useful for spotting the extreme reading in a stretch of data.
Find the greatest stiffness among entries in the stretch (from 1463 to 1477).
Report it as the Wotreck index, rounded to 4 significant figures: 343.2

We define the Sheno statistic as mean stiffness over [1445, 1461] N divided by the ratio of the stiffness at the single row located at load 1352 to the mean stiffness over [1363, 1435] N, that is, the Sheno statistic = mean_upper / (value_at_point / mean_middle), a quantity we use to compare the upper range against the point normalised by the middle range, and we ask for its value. 377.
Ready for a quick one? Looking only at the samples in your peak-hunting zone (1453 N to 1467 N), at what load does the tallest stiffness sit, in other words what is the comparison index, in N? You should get 1456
